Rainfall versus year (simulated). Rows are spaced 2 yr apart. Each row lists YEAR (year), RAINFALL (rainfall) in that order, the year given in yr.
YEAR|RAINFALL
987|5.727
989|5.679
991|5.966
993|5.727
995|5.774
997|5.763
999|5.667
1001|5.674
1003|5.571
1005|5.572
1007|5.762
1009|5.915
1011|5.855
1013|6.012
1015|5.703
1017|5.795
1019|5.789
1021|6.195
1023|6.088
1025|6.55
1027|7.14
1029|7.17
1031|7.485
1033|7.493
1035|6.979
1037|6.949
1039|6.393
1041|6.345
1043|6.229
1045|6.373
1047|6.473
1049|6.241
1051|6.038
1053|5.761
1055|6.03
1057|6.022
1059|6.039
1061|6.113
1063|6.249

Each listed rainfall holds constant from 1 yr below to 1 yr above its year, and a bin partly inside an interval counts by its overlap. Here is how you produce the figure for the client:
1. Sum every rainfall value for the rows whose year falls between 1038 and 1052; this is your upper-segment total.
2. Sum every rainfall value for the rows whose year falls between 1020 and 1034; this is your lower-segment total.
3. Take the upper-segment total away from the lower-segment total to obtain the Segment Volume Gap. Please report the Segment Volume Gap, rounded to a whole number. 4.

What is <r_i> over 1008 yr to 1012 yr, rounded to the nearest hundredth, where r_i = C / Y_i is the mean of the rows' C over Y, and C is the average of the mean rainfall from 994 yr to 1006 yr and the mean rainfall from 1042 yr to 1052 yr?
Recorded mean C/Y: 1.01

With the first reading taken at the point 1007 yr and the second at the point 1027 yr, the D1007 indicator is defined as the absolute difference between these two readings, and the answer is 1.4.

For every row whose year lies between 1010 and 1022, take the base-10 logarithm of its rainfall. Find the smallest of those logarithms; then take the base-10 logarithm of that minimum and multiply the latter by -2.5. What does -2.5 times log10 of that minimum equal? 0.304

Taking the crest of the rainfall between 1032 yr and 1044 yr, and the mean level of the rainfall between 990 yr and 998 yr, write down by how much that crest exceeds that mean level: 1.7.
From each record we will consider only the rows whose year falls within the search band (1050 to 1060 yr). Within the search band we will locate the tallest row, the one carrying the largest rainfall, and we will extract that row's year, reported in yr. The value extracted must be 1059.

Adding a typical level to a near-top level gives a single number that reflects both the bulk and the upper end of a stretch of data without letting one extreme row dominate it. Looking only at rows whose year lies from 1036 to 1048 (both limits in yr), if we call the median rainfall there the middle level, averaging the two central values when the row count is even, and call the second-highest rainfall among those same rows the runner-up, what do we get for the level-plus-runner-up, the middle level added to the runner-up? 12.9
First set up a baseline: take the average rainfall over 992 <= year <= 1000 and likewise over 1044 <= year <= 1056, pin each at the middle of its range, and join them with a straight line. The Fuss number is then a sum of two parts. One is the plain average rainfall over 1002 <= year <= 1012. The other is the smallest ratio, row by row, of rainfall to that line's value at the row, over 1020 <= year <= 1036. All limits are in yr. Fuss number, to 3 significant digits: 6.76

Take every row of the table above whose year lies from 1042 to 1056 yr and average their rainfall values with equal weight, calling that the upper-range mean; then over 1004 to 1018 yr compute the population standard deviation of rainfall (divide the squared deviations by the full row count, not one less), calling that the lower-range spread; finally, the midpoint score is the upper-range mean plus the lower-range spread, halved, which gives 3.15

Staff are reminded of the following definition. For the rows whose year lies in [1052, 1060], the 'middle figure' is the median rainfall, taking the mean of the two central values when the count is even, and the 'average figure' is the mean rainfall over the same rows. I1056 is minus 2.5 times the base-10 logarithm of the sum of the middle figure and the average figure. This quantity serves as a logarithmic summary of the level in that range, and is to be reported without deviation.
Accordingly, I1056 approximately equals -2.70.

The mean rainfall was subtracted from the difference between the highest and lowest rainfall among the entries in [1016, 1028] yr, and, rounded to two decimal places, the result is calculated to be -4.91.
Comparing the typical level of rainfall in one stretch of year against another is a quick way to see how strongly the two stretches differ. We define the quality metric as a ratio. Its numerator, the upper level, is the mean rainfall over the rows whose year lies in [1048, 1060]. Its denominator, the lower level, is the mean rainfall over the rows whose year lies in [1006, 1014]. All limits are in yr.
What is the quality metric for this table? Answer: 1.02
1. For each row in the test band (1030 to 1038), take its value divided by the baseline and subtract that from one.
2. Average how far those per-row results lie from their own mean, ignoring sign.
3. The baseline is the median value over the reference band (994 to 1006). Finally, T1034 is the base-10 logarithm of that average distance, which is -1.3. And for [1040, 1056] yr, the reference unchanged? -1.5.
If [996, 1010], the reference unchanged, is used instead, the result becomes -1.8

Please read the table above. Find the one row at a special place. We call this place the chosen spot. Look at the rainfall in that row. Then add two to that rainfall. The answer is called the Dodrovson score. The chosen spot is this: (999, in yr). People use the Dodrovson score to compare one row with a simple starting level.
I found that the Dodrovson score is 7.67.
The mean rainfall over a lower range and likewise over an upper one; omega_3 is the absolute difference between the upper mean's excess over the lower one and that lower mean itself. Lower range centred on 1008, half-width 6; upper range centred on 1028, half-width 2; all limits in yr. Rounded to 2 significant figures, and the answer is 4.4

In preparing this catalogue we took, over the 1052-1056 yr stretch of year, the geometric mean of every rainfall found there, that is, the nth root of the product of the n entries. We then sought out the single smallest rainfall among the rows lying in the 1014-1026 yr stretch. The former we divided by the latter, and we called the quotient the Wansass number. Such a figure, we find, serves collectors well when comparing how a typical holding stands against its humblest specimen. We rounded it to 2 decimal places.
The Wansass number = 1.03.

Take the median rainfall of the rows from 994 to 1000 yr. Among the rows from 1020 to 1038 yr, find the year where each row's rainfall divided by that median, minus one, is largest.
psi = 1033 yr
